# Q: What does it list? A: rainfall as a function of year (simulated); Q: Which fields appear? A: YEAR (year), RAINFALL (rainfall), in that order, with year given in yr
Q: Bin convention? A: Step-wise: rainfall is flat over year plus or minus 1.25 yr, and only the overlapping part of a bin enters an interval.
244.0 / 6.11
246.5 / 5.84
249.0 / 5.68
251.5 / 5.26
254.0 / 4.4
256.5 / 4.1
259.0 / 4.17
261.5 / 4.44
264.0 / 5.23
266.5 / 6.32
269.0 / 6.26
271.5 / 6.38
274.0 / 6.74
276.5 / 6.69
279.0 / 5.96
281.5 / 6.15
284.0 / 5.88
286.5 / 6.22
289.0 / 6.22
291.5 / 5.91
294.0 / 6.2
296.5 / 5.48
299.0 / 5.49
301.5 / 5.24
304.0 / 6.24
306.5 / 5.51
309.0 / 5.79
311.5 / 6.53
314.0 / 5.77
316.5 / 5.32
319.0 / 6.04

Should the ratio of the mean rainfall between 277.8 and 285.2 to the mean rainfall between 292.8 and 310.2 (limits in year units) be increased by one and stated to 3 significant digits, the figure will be 2.05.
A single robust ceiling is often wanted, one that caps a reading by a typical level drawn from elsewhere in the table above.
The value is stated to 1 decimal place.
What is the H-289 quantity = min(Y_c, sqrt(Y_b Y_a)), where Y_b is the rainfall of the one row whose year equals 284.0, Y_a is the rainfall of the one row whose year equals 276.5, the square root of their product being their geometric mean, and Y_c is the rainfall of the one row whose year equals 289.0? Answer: 6.2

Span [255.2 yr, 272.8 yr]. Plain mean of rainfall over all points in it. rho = 5.3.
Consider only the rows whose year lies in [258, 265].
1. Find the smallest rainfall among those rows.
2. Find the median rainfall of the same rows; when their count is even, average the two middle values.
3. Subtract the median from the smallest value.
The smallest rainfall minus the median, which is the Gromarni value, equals -0.27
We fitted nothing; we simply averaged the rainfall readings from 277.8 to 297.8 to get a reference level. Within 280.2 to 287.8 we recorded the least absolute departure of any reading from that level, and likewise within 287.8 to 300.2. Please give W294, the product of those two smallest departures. 0.011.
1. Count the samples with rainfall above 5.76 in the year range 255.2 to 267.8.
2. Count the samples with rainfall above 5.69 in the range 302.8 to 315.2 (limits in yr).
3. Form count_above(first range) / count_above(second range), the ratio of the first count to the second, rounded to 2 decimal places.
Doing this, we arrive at 0.25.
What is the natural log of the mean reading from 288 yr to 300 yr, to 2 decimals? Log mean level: 1.77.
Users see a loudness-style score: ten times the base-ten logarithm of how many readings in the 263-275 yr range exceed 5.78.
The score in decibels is 6.0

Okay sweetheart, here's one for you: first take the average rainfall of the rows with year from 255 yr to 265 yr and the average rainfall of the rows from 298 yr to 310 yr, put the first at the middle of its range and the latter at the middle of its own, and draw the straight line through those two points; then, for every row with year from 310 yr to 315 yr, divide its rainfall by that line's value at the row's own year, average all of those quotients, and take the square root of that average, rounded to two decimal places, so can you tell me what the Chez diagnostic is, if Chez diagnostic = 1.02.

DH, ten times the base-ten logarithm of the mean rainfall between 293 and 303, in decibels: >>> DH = 7.48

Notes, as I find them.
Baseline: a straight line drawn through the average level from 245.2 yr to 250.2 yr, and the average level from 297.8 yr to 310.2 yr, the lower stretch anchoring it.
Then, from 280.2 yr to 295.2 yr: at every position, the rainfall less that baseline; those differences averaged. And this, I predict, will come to 0.41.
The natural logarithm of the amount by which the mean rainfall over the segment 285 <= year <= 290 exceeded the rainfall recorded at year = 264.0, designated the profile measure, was 0.0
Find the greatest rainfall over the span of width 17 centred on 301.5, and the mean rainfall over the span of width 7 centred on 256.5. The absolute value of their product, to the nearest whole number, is 26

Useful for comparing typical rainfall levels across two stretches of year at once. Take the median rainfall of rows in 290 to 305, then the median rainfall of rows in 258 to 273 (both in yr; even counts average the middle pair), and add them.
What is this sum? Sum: 11.4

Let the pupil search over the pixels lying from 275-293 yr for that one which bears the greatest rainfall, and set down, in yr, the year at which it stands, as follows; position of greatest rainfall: 276.5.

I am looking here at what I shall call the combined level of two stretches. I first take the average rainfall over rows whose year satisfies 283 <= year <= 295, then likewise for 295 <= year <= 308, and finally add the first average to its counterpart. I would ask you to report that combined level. 11.7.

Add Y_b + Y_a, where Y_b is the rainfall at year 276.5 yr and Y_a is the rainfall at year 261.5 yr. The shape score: 11.1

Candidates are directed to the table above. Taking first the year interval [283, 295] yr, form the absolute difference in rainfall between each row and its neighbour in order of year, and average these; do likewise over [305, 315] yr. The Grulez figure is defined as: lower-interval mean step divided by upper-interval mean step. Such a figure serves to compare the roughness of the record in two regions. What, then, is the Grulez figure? 0.40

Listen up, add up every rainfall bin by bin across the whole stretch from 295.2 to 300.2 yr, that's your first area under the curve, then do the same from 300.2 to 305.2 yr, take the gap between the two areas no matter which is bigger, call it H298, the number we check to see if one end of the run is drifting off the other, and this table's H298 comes 1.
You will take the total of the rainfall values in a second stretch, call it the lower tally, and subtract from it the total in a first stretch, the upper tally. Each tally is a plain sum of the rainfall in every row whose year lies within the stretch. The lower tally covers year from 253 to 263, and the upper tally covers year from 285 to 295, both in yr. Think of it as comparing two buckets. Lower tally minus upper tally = -7.4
